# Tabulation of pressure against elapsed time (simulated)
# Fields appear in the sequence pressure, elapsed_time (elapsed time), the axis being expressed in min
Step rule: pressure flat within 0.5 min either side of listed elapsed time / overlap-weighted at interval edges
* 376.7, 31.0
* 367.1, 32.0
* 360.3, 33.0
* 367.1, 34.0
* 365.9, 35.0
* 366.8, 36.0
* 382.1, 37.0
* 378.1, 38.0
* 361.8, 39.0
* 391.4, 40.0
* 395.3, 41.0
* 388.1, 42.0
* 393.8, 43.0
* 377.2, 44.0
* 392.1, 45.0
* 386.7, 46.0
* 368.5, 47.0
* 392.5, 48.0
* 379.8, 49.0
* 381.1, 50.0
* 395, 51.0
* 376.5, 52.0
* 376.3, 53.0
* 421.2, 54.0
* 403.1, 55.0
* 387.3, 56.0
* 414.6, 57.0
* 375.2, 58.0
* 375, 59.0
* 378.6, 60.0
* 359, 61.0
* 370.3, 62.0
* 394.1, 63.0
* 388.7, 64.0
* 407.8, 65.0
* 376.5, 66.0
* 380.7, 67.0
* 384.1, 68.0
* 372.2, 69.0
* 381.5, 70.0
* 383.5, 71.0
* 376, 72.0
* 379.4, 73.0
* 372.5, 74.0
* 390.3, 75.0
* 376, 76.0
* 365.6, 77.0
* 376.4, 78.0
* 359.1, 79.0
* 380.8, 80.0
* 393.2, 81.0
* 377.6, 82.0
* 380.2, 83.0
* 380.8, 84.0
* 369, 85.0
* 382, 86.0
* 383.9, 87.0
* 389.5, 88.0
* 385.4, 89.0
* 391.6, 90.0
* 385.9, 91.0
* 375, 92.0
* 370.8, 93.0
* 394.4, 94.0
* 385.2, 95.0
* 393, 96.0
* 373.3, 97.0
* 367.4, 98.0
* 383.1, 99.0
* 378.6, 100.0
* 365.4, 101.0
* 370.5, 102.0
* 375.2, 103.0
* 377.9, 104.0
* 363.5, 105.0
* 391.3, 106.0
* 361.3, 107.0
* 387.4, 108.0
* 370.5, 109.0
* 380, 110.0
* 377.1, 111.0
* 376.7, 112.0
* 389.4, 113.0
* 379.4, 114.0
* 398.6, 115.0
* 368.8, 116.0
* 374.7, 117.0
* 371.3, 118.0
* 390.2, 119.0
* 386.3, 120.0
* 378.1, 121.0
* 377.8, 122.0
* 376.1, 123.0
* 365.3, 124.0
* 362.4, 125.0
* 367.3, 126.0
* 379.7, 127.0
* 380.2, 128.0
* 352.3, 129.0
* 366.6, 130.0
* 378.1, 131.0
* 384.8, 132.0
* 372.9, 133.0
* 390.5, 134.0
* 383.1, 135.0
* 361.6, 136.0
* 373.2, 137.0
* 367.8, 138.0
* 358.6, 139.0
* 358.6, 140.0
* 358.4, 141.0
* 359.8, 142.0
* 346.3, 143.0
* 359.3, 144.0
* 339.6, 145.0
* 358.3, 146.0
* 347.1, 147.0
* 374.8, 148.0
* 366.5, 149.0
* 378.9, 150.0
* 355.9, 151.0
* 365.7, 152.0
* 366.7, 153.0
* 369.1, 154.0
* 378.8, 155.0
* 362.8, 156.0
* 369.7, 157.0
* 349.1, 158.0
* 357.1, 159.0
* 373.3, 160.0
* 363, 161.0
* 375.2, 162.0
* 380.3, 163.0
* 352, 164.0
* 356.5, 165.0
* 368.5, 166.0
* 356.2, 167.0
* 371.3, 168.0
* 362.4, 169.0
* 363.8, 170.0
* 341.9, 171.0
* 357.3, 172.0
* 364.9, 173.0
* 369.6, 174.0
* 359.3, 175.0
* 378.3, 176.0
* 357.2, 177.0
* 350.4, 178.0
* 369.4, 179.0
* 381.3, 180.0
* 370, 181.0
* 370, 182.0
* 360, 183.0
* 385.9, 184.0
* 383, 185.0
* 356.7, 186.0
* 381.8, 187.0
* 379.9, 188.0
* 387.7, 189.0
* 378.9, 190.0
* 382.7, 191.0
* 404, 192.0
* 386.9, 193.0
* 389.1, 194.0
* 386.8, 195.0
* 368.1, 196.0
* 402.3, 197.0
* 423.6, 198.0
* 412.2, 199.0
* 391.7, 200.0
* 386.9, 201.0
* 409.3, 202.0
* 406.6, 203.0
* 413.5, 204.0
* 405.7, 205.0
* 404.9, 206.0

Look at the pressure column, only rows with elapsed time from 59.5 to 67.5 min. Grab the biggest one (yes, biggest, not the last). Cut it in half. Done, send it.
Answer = 204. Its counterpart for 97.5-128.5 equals 199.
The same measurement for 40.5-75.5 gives 211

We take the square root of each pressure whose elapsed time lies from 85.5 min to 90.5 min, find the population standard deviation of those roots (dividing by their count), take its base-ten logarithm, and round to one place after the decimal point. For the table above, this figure -1.0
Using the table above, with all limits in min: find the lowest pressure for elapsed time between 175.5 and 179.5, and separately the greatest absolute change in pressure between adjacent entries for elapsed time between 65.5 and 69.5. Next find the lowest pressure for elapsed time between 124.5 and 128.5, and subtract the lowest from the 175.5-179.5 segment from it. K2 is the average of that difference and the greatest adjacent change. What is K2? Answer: 12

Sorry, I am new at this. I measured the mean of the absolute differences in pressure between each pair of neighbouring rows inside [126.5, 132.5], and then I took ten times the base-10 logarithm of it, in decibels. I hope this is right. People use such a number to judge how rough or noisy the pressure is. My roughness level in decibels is 10.9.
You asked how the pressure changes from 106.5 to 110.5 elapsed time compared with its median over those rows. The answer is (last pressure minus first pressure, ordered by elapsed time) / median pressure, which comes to 0.050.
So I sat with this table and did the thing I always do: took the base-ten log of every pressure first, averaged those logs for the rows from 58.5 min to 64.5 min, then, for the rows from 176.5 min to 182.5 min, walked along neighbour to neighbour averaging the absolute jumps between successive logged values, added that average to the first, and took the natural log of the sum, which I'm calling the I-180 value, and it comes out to 0.951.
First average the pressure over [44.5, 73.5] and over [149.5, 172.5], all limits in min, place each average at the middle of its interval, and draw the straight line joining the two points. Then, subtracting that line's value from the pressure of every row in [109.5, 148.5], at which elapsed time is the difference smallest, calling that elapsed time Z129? 145.0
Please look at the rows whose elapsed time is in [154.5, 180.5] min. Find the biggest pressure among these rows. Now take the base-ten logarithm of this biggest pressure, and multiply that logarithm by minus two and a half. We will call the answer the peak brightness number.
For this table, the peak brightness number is -6.453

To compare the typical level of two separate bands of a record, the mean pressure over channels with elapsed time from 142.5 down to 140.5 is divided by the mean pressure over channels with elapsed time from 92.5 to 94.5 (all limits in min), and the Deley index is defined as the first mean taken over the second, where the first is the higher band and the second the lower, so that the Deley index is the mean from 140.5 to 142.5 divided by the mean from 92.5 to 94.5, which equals 0.94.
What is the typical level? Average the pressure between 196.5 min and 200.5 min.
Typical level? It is 407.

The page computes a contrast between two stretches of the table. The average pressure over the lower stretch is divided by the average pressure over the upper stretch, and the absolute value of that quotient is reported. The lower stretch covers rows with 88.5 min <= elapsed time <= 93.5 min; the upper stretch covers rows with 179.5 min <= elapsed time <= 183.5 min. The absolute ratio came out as 1.03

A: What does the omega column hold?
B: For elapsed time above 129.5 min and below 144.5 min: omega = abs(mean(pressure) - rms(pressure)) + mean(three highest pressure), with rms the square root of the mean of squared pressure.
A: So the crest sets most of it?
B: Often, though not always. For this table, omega 386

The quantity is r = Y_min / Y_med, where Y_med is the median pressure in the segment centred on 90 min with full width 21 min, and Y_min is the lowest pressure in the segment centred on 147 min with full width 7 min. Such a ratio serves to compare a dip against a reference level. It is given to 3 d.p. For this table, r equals 0.889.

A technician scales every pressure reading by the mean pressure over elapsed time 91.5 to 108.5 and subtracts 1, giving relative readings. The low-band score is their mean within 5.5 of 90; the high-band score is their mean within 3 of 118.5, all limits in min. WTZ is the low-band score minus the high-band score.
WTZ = 0.013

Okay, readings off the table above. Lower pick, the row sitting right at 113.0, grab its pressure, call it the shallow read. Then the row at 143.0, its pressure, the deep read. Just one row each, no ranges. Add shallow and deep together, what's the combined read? 736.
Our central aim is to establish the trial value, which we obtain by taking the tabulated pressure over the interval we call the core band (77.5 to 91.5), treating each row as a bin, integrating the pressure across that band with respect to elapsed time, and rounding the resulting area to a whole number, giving 5335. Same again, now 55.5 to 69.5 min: 5364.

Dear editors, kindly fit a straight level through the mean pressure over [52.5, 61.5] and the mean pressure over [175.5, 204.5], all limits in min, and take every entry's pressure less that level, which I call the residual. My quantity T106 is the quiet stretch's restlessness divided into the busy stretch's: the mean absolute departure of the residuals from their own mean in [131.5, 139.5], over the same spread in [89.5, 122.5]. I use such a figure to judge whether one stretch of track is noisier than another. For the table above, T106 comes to 1.16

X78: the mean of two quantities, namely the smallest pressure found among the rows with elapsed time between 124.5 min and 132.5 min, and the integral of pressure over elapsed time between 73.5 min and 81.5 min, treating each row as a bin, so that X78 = 1683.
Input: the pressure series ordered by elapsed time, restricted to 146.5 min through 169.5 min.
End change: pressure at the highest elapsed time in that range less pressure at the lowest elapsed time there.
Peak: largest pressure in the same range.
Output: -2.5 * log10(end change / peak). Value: 3.5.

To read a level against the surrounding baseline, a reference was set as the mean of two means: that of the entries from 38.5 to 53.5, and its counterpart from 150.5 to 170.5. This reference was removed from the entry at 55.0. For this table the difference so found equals 29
